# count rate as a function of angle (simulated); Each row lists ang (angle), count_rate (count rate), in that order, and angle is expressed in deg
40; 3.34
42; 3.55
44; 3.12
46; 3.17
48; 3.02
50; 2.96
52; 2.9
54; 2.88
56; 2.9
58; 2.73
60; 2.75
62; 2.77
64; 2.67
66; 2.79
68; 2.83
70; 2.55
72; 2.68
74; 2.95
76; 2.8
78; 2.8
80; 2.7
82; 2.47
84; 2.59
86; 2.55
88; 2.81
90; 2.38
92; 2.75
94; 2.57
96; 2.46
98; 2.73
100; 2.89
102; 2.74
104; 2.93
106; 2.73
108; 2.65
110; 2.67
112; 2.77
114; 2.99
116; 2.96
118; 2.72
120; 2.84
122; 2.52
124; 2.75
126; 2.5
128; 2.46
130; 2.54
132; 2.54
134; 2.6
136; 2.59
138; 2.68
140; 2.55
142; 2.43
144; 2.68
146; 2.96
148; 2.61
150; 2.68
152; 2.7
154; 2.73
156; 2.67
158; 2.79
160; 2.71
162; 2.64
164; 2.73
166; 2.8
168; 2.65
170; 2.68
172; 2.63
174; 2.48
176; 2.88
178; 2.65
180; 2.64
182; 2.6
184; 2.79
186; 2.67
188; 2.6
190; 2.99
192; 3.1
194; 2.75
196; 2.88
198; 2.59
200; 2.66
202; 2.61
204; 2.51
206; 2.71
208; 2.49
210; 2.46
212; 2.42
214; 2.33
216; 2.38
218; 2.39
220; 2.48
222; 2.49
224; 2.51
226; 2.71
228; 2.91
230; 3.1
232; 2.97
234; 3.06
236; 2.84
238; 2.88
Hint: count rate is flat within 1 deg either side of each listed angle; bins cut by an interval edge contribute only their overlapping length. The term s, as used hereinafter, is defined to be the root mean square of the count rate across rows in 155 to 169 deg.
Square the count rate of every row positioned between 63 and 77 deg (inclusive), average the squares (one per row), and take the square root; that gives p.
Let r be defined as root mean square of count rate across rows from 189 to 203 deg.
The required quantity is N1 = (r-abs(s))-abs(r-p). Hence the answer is 0.04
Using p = 2.76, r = 2.80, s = 2.71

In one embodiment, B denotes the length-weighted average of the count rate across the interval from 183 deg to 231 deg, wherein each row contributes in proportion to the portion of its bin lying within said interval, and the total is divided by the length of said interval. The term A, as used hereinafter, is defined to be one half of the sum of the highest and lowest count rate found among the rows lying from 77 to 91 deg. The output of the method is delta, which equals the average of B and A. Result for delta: 2.62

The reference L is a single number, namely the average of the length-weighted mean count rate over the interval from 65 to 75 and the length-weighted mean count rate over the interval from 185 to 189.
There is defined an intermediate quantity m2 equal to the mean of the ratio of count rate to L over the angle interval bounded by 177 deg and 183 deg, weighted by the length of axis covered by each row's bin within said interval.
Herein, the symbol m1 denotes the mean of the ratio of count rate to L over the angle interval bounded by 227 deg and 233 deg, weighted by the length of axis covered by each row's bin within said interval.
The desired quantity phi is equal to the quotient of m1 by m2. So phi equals 1.14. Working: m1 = 1.11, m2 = 0.97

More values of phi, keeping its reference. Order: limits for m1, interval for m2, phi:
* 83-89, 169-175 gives 1.02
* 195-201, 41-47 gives 0.83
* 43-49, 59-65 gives 1.14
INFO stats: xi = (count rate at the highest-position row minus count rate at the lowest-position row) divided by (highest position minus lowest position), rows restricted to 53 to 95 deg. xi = -0.008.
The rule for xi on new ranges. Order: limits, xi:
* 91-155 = 0.000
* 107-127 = -0.008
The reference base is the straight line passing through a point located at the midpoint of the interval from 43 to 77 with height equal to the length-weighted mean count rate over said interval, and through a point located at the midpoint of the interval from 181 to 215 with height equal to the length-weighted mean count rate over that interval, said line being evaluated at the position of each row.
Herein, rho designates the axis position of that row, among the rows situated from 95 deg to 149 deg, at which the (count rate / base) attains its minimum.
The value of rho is 96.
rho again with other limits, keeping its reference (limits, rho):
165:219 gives 214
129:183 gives 142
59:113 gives 90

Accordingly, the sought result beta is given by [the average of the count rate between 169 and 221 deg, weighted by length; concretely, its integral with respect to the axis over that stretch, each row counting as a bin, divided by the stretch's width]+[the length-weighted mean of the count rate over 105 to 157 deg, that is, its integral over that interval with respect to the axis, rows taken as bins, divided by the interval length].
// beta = 5.30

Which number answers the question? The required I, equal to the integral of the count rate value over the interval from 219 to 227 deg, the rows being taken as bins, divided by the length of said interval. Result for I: 2.55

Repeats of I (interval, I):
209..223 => 2.42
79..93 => 2.61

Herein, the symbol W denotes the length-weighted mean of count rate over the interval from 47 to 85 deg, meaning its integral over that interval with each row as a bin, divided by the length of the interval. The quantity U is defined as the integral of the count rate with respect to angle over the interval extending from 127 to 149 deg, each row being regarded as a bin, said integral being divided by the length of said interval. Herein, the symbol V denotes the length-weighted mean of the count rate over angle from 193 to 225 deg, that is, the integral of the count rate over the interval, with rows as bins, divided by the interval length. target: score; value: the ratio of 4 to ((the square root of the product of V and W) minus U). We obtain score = 76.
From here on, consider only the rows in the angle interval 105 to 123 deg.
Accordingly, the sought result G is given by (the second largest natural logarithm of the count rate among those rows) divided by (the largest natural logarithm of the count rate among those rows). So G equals 0.991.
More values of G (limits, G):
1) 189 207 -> 0.968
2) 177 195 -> 0.968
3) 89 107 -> 0.987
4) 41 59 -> 0.911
